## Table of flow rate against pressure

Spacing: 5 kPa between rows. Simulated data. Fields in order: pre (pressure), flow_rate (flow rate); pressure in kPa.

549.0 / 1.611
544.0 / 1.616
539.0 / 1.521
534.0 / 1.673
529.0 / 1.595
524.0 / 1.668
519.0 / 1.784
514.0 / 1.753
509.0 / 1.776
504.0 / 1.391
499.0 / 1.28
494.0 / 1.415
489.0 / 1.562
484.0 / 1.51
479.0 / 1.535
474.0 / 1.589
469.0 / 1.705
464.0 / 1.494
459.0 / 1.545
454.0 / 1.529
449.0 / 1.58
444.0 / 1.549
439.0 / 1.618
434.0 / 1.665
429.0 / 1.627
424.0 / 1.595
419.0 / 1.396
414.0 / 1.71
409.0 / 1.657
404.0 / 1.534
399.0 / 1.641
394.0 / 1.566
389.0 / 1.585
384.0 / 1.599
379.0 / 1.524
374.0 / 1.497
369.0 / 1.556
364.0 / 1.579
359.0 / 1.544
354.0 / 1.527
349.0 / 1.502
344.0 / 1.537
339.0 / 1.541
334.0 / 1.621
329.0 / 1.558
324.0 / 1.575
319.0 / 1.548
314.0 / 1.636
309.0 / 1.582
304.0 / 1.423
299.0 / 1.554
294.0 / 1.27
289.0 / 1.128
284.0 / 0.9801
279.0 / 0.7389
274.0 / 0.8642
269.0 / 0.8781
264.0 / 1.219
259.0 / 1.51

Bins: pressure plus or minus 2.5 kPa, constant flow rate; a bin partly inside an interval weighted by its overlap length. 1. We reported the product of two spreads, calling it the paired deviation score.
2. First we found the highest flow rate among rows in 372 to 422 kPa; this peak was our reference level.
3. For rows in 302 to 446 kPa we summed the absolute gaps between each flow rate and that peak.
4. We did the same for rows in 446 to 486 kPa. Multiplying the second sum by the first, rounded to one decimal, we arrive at 4.9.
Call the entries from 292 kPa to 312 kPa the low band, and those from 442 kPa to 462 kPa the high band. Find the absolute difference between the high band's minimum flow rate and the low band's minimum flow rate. 0.26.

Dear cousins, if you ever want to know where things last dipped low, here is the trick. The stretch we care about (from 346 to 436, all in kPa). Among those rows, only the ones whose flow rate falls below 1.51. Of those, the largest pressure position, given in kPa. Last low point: 419.0 kPa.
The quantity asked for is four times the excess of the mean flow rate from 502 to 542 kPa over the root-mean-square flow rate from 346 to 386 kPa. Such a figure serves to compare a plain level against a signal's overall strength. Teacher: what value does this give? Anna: 0.4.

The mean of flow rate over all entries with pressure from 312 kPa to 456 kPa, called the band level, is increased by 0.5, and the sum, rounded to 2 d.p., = 2.07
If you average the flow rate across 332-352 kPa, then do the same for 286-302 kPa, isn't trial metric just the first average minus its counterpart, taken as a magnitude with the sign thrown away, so 0.2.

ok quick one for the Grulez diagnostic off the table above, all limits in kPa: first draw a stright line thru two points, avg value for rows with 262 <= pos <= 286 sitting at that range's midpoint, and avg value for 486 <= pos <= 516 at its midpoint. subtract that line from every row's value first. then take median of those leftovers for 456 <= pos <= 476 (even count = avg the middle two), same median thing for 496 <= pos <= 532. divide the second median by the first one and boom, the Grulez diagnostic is 0.6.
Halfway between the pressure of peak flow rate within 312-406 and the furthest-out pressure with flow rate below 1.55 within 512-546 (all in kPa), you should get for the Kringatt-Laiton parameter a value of 469.0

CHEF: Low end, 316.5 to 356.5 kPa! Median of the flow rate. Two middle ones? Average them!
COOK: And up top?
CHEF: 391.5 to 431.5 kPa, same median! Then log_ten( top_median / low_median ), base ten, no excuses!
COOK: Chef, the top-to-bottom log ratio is 0.018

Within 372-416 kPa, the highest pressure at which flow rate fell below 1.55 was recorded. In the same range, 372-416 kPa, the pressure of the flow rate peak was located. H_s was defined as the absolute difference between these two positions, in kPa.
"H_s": 10 kPa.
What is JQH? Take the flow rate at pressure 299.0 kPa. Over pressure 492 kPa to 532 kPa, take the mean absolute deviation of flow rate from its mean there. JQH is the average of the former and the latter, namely 0.86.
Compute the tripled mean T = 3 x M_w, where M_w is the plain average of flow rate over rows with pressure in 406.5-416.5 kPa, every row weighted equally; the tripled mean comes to 5.05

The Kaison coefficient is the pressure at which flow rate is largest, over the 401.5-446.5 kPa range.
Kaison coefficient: 414.0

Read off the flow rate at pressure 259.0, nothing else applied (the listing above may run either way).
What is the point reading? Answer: 1.51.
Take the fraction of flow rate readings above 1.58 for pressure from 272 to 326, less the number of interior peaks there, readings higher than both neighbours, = -1.8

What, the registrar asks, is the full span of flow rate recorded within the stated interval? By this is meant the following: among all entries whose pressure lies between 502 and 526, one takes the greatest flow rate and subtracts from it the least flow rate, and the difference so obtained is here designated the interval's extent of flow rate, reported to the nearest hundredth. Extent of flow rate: 0.39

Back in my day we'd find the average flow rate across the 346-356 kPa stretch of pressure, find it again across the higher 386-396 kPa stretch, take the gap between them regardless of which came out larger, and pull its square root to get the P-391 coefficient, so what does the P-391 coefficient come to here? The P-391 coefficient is 0.25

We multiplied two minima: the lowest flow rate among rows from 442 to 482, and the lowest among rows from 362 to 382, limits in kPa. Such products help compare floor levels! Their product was 2.24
